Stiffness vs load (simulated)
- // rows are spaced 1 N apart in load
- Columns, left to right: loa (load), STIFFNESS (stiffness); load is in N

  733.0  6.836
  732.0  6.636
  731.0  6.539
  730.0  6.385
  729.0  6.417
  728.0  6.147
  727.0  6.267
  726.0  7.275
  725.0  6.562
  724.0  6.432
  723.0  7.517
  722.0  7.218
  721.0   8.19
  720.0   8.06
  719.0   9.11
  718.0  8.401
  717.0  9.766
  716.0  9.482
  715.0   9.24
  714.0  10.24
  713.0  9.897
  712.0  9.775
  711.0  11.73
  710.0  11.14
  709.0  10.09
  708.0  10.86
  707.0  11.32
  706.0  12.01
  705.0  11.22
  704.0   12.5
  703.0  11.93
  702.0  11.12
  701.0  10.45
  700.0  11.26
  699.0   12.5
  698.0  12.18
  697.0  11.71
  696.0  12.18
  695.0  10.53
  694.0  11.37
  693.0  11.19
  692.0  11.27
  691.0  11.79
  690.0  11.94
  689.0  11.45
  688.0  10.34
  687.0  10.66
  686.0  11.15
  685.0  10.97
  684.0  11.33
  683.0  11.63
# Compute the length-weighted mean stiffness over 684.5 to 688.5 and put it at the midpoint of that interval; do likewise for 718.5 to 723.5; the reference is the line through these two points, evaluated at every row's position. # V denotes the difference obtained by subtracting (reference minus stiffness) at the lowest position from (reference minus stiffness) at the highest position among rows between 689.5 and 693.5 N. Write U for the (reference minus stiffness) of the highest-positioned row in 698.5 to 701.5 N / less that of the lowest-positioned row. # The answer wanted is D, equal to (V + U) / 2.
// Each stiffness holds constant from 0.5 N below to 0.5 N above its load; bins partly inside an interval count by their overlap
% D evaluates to 1.2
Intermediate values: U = 1.9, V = 0.51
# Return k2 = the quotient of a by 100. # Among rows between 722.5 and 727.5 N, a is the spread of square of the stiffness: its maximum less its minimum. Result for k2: 0.17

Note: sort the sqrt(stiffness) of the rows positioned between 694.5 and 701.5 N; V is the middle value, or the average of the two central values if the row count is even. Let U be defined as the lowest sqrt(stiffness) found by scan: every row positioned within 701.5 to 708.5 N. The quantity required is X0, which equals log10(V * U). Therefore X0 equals 1.05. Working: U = 3.30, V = 3.42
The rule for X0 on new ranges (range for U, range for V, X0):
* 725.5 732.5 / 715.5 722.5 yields 0.86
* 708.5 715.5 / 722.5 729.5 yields 0.89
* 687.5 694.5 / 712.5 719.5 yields 1.00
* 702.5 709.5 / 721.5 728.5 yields 0.91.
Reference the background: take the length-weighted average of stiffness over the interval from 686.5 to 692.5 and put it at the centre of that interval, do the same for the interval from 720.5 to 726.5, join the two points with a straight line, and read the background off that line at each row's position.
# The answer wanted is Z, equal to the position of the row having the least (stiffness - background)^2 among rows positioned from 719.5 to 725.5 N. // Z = 722.0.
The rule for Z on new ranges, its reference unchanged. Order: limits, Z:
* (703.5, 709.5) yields 709.0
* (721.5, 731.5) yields 730.0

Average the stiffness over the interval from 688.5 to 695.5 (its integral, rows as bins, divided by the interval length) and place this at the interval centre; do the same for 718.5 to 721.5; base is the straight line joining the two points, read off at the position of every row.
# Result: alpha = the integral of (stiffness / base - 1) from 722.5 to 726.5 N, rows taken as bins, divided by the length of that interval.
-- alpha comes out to -0.130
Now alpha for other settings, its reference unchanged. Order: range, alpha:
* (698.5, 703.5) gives 0.098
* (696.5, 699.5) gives 0.130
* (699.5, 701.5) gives 0.036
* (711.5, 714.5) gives 0.086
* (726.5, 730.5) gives -0.167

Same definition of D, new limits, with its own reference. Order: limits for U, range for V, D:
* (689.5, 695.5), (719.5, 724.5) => 1.2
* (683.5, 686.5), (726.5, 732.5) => -0.4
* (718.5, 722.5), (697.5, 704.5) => 0.4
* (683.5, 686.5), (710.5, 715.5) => 1.1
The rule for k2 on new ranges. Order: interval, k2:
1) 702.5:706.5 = 0.30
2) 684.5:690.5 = 0.36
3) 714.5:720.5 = 0.30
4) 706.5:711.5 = 0.36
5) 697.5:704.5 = 0.47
